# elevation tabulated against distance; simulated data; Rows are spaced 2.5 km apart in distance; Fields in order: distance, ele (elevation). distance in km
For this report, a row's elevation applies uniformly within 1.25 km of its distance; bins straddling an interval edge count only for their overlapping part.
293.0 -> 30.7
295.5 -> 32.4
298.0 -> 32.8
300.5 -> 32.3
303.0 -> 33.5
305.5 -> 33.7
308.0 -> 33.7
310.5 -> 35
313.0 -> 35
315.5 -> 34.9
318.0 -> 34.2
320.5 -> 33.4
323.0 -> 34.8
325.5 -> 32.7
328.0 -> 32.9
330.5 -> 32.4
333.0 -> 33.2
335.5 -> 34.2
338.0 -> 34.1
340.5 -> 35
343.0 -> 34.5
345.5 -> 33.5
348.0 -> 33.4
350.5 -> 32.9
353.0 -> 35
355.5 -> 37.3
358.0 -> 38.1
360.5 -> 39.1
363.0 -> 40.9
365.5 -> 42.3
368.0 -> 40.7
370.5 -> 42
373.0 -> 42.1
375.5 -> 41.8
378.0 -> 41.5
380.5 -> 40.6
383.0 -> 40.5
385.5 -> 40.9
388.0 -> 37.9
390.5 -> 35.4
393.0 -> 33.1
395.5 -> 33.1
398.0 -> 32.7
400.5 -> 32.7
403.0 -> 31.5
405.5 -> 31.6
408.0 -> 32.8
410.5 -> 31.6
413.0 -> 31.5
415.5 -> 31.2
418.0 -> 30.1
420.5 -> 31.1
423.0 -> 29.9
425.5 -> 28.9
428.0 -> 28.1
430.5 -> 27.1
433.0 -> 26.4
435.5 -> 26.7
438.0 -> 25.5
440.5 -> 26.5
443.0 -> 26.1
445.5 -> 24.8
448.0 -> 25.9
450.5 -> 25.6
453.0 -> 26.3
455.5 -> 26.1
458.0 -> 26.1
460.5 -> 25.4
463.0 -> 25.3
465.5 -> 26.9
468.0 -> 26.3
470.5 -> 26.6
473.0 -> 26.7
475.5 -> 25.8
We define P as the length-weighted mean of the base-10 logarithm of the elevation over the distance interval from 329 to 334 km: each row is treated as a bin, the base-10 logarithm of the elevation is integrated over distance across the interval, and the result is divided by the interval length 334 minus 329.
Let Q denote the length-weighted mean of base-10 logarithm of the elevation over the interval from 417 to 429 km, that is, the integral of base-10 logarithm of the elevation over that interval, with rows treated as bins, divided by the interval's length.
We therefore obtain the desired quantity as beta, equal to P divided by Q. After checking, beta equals 1.03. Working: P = 1.52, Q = 1.47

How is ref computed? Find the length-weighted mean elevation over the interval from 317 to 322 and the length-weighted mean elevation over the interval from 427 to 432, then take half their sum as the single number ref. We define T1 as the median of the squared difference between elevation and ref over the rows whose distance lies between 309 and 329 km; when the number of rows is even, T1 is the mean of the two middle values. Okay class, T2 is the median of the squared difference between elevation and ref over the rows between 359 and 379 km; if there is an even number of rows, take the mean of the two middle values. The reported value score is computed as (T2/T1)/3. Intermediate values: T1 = 14.7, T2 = 121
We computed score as 2.7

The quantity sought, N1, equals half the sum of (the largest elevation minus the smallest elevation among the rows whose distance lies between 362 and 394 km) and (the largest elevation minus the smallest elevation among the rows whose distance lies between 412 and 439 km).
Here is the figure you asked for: 7.6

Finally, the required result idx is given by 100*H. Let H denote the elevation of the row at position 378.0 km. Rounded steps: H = 41.5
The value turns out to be 4150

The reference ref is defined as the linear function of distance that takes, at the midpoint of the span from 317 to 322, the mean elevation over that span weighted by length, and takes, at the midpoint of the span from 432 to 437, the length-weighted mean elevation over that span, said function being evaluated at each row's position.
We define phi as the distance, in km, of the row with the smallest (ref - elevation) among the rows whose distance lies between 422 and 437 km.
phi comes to 423.0 km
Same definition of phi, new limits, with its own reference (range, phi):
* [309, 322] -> 315.5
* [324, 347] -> 340.5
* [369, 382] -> 373.0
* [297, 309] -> 308.0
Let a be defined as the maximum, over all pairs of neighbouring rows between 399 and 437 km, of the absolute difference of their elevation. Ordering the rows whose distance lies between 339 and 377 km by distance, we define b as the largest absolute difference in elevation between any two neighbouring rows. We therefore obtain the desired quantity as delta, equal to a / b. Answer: 0.5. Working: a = 1.2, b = 2.3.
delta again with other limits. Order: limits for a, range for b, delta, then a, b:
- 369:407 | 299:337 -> 1.4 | 3.0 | 2.1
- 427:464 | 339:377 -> 0.6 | 1.3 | 2.3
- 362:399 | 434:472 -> 1.9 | 3.0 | 1.6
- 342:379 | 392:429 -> 1.9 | 2.3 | 1.2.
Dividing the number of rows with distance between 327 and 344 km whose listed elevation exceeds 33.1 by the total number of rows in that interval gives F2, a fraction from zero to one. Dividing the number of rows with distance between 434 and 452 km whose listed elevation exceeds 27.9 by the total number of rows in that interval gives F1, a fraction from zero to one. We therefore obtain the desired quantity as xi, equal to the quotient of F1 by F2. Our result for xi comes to 0.0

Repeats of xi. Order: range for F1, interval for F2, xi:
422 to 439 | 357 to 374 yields 0.4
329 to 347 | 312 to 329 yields 1.4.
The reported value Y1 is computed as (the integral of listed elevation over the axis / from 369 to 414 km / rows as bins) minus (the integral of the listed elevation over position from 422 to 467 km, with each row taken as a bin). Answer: 442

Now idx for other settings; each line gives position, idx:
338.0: 3410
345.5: 3350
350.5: 3290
